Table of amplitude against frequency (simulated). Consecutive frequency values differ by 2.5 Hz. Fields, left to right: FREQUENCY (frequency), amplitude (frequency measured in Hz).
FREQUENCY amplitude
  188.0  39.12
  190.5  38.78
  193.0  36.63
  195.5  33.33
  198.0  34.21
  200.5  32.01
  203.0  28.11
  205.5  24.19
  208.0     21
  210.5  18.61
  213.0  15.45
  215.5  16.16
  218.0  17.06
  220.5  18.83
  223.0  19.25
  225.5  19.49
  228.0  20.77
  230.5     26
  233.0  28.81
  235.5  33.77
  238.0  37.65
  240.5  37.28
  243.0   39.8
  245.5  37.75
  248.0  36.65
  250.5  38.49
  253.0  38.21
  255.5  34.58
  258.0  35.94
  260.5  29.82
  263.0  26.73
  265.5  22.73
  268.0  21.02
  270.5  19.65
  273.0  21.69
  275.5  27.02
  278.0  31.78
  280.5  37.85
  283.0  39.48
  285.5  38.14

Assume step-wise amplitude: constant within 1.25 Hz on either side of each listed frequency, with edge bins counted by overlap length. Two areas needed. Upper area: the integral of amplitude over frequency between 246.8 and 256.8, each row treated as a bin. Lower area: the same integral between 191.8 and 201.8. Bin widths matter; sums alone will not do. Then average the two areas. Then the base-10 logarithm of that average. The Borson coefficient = 2.55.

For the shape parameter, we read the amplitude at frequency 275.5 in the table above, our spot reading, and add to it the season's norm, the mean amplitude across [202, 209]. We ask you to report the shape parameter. 51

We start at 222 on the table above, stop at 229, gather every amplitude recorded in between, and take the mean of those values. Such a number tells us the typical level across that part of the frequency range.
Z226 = 19.8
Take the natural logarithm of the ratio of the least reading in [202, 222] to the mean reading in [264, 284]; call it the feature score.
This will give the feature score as -0.58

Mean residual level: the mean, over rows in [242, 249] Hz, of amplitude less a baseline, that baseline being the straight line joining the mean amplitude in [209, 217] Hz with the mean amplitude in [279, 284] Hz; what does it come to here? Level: 11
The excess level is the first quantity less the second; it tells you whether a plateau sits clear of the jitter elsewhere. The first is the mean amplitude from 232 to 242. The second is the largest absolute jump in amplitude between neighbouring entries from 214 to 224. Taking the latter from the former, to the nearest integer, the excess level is 33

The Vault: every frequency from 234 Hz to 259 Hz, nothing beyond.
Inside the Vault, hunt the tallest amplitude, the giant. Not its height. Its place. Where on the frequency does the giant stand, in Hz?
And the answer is 243.0 Hz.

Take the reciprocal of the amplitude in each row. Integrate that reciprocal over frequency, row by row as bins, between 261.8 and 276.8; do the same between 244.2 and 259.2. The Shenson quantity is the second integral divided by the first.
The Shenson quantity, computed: 0.62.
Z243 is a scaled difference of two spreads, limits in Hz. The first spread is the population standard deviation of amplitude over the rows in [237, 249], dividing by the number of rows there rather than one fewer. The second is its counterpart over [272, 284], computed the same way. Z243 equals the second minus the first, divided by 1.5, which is 4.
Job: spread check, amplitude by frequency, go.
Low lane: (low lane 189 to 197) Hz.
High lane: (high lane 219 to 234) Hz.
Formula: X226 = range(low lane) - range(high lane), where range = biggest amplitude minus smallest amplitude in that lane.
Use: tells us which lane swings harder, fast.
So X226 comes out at -5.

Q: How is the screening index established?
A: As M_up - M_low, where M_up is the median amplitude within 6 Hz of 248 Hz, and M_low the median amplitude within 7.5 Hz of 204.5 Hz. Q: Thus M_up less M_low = 12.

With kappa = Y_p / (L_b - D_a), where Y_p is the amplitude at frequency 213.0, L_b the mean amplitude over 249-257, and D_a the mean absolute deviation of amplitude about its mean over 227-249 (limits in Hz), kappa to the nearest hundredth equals 0.49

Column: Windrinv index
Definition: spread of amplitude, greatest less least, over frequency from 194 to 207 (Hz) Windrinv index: 10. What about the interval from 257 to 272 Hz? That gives 16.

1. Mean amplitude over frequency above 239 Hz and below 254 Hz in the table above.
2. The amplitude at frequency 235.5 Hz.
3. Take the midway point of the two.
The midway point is 36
